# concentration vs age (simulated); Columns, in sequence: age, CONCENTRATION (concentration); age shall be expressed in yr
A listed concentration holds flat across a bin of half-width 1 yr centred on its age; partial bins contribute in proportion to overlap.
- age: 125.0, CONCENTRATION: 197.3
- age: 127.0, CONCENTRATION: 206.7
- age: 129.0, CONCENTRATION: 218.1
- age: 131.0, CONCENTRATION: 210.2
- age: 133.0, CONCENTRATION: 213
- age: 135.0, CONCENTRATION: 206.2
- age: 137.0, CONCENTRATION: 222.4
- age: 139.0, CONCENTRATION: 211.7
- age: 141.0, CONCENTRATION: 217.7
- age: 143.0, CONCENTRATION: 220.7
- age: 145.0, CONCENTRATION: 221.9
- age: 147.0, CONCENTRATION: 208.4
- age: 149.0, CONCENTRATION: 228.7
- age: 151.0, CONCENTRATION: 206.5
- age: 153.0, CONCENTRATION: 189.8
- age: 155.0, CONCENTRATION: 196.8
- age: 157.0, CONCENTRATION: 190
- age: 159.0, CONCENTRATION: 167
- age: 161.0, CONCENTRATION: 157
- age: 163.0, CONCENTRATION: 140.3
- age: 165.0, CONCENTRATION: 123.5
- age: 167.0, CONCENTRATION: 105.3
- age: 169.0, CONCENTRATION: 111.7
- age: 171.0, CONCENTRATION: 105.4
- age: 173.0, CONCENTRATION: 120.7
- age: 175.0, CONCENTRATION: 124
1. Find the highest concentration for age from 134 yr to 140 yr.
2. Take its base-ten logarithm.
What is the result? 2.35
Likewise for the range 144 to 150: 2.36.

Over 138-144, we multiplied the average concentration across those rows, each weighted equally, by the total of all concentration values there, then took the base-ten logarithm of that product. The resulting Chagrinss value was 5.15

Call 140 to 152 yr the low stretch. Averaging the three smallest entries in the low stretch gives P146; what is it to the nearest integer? 211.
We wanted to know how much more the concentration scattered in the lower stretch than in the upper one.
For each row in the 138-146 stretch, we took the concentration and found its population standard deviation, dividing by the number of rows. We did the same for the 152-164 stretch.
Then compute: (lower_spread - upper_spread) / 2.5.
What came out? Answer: -7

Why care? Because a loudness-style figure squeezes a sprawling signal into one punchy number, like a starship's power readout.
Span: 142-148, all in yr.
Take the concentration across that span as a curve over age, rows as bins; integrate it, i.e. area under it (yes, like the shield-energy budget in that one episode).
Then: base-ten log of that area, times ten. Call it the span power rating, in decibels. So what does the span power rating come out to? 31.15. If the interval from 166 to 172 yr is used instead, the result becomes 28.09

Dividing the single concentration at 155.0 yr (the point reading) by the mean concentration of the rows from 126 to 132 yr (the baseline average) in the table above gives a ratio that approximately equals 0.93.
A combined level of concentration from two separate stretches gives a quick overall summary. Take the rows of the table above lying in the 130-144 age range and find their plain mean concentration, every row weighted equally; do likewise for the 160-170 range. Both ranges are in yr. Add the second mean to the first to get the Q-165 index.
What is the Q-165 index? 342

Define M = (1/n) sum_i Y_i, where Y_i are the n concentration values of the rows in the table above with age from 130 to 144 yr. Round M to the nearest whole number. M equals 215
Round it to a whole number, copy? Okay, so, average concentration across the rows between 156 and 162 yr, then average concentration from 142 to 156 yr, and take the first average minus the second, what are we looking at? -39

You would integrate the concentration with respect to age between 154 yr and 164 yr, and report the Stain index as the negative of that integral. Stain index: -1702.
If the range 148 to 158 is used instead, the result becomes -2024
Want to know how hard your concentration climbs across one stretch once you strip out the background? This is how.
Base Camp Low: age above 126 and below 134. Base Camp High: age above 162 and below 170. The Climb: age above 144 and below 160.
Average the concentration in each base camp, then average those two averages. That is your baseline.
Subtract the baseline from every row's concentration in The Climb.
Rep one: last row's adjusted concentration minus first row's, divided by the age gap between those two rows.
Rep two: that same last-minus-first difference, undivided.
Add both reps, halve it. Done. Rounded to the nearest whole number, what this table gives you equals -29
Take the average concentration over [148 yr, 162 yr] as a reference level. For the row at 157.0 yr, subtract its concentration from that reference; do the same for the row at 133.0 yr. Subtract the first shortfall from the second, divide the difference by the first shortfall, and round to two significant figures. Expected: -28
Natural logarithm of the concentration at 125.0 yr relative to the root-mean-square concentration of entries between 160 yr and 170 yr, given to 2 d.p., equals 0.43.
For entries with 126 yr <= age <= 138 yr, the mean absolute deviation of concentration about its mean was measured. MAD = 5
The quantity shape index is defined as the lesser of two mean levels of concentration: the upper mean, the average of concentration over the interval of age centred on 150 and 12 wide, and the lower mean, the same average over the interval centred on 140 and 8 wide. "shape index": 209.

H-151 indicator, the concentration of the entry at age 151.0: 206.5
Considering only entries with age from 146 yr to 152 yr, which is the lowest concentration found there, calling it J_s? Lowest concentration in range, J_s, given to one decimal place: 206.5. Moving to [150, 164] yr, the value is 140.3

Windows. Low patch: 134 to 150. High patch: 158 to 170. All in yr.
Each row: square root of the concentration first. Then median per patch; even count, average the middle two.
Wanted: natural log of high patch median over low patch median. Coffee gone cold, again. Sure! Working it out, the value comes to -0.25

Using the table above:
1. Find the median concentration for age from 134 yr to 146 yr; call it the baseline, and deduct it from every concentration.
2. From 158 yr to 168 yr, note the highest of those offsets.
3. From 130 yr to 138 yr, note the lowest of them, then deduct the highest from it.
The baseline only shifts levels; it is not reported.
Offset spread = 39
